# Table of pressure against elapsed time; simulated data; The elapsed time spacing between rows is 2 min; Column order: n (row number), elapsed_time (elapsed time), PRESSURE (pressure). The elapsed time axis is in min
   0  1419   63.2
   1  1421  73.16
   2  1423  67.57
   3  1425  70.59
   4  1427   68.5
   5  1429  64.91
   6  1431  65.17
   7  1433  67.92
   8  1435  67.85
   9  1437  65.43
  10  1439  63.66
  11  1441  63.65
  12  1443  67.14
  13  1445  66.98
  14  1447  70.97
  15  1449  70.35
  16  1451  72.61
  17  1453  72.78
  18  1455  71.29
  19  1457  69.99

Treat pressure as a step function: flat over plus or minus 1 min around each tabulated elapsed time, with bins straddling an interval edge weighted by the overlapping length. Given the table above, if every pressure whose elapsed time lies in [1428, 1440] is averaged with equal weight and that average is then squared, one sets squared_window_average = 4333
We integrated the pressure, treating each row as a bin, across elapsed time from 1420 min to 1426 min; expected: 423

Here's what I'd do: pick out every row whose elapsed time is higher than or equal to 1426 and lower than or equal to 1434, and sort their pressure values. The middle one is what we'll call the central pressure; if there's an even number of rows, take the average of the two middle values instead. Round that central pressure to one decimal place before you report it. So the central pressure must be 66.5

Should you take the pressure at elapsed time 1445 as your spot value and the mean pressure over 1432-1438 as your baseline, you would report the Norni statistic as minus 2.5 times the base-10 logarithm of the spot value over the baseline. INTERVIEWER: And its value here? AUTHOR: 0.00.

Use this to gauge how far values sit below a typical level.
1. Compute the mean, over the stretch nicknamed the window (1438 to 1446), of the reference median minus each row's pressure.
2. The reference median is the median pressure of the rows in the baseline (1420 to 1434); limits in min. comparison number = 2.6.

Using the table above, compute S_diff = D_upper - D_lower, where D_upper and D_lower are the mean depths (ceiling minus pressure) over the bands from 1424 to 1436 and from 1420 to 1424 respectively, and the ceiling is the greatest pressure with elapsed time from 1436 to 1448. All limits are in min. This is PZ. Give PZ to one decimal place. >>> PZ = 2.9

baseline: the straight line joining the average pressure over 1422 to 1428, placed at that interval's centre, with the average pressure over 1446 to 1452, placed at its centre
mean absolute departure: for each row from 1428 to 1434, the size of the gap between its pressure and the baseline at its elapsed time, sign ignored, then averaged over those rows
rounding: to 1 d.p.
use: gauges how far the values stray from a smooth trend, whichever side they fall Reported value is 3.5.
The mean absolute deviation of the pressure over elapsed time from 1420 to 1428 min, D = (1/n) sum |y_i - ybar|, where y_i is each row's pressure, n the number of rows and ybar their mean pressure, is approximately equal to 1.92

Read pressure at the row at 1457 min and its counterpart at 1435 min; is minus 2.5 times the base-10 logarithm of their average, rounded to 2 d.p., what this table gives -4.60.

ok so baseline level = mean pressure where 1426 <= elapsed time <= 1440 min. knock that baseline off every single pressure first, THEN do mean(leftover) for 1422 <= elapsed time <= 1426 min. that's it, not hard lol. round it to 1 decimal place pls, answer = 2.9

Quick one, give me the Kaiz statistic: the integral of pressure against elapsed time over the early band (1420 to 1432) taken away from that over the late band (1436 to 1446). -166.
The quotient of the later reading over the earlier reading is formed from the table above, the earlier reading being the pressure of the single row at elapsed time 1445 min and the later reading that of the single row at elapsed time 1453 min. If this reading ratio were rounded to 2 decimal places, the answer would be 1.09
